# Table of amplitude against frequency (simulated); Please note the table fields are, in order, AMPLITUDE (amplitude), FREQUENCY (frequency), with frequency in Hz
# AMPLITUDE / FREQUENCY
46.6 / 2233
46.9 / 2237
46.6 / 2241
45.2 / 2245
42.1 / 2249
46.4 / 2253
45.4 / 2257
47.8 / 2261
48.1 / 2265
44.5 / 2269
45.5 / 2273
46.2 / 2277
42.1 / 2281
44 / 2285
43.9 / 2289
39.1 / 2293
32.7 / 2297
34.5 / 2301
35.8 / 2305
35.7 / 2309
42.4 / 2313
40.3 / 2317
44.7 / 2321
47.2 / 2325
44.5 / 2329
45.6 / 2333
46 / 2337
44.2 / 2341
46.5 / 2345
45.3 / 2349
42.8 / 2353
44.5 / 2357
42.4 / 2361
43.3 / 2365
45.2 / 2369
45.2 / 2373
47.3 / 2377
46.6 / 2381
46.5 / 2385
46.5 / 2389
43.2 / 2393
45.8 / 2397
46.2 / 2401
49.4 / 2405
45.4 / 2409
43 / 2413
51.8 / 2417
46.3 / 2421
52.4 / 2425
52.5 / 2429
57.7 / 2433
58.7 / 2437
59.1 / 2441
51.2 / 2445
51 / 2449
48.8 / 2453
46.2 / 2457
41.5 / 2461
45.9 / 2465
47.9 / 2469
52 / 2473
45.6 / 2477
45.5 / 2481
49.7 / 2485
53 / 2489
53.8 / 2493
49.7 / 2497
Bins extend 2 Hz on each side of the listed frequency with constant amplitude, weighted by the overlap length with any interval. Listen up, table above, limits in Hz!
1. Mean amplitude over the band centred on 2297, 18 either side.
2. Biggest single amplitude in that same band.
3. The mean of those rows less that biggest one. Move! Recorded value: -5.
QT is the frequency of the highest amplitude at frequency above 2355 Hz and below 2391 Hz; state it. 2377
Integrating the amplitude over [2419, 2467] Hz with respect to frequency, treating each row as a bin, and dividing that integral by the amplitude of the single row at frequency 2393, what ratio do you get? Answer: 56.6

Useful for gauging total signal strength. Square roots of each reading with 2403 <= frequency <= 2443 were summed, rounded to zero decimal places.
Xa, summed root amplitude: 72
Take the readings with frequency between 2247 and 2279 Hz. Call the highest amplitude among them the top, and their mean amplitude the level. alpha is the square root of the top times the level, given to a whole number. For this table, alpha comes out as 47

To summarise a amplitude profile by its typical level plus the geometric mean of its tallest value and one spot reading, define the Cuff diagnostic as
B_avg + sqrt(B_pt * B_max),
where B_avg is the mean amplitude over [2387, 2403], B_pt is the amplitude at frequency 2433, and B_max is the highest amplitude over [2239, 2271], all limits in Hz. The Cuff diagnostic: 98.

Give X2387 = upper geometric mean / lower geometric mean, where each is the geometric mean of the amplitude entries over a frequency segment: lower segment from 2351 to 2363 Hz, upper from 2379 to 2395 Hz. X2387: 1.06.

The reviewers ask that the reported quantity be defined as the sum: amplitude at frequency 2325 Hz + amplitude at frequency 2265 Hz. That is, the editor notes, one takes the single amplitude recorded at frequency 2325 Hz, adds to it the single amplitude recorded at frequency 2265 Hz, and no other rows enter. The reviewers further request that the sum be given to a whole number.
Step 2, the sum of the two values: 95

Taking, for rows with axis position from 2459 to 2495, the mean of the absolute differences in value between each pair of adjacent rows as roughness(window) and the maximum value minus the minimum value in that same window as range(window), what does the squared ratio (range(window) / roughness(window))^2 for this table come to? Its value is 15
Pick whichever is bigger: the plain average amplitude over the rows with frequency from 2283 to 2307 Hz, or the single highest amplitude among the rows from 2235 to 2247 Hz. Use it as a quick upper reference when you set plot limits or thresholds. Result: 46.9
